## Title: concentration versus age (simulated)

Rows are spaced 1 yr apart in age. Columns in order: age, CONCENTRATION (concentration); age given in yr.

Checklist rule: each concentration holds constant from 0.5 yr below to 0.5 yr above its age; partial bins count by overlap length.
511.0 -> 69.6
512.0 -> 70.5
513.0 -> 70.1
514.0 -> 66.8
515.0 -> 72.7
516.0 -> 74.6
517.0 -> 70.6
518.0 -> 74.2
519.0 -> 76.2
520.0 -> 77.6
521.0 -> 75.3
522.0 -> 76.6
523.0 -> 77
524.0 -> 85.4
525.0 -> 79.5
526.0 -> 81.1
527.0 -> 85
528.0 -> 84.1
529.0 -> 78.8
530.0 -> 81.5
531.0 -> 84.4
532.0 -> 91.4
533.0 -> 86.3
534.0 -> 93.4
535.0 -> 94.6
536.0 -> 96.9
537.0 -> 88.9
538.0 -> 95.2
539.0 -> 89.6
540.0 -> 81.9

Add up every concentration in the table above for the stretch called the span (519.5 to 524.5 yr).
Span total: 392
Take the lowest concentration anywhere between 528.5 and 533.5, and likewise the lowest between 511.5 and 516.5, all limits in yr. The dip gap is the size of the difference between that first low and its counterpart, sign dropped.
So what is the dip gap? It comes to 12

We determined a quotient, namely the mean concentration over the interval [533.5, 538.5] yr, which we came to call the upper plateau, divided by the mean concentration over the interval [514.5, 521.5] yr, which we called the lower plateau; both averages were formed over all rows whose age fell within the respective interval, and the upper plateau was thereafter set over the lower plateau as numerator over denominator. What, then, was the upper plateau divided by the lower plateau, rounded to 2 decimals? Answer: 1.26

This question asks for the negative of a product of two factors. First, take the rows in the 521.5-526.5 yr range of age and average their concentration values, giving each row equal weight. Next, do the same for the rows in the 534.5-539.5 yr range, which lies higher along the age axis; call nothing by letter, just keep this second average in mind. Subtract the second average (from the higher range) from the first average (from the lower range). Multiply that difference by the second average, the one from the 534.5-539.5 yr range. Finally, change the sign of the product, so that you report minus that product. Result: 1221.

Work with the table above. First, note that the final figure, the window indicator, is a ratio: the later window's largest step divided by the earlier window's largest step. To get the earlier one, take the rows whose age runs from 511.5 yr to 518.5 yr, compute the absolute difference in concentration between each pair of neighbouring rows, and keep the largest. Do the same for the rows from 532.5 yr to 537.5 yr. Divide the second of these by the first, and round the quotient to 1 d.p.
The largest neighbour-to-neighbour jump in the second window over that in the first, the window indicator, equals 1.4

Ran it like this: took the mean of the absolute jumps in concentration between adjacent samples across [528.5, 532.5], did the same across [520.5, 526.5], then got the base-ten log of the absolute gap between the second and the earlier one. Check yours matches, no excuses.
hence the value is -0.2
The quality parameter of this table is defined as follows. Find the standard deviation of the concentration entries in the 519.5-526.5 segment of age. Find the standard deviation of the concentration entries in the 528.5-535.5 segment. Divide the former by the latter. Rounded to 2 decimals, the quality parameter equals 0.56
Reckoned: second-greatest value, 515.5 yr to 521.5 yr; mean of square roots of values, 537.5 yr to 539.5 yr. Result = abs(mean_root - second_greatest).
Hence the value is 67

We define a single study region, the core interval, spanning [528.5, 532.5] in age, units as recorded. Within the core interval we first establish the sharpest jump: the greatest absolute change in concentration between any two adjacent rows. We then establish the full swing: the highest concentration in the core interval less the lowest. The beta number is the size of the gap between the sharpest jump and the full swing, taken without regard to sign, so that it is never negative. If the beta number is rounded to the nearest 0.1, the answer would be 5.6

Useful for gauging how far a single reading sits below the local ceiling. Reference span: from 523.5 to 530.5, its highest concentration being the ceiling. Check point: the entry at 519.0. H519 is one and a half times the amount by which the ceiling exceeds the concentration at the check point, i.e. 14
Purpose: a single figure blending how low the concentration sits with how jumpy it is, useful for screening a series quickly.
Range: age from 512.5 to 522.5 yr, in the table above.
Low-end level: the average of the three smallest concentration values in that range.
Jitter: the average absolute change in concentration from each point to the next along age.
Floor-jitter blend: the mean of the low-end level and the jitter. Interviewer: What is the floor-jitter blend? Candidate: 36.0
